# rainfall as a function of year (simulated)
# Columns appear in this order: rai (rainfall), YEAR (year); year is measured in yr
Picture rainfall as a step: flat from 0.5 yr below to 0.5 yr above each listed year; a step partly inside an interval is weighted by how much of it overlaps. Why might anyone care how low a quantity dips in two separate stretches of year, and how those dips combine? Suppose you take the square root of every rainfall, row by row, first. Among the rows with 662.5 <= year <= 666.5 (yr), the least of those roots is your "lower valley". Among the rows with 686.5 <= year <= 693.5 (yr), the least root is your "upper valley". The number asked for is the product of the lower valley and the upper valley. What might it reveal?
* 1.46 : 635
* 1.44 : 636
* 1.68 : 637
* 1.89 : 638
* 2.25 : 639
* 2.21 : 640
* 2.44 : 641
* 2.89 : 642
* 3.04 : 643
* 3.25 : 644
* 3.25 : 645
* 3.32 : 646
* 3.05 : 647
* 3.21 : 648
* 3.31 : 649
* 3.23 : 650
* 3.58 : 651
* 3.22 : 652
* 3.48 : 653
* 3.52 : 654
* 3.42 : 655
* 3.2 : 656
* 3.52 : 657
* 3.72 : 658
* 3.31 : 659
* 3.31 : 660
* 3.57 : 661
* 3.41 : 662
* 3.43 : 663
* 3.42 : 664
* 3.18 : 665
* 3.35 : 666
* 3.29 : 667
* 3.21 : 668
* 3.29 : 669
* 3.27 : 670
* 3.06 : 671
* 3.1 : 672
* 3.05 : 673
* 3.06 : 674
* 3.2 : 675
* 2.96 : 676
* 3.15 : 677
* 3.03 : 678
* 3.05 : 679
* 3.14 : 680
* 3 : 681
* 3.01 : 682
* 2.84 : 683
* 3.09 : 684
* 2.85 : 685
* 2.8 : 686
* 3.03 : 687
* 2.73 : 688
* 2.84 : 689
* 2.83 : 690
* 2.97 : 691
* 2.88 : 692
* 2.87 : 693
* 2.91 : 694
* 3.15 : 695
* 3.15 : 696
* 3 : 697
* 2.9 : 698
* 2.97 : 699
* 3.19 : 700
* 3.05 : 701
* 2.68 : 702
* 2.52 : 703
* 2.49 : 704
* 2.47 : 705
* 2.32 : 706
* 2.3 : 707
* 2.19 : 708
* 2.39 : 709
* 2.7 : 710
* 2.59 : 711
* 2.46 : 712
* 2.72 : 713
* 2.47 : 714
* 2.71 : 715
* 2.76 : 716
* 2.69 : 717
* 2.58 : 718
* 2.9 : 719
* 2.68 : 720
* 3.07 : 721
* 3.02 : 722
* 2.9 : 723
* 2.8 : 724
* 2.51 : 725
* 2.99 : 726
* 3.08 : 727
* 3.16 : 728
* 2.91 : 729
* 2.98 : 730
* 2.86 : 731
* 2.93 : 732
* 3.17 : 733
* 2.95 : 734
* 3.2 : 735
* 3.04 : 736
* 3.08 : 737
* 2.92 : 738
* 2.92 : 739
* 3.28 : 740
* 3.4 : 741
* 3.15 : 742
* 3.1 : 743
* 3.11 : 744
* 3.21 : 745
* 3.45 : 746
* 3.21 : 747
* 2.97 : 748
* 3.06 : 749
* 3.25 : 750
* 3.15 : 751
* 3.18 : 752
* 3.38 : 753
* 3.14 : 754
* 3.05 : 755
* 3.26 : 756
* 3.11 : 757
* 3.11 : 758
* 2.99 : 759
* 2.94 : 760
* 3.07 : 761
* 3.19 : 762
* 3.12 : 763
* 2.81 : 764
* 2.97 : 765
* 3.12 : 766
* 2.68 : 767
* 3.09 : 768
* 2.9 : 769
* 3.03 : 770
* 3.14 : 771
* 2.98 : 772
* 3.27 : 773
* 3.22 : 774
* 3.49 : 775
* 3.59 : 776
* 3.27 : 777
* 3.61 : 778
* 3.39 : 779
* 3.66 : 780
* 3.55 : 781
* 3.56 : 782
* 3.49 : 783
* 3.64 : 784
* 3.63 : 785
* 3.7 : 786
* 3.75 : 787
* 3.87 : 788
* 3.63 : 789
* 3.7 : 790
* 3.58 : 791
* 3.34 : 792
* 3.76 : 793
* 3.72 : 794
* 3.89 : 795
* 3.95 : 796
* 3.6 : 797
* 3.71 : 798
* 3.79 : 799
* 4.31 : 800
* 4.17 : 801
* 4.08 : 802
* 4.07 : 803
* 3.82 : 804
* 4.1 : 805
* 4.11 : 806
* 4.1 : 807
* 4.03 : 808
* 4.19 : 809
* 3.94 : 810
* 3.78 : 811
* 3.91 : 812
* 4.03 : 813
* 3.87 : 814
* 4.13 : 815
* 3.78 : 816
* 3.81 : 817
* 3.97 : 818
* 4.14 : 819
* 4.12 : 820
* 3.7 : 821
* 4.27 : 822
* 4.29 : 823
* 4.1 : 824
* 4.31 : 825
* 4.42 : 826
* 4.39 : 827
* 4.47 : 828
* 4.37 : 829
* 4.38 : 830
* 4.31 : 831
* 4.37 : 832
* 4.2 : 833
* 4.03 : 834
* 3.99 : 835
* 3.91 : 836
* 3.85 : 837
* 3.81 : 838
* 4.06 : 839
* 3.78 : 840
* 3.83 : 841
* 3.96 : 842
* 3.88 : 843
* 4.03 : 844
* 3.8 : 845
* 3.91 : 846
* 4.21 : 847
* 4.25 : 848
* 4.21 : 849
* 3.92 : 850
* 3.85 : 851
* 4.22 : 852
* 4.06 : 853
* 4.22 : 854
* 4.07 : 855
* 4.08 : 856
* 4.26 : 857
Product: 2.95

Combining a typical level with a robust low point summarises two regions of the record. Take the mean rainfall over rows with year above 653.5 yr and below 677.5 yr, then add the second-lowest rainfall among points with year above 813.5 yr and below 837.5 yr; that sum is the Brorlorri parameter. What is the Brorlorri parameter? 7.07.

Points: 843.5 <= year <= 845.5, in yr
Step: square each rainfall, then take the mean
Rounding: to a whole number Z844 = 15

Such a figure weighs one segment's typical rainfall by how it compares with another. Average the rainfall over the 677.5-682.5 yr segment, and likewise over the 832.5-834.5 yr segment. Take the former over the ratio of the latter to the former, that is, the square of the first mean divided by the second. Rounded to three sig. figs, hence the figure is 2.25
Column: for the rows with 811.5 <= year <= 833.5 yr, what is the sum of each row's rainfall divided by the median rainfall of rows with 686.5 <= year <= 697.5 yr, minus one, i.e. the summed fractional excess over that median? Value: 9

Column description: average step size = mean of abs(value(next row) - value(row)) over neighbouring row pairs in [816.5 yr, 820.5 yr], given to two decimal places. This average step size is 0.12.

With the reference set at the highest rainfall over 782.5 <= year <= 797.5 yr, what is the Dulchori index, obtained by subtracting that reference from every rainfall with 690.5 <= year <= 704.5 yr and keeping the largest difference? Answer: -0.76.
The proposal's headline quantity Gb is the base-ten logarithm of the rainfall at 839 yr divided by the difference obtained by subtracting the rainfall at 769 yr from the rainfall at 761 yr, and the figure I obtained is 1.4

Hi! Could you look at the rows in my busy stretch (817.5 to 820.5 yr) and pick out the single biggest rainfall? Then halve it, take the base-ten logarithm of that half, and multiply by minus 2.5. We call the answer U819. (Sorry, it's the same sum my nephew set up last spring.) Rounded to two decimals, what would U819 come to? -0.79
